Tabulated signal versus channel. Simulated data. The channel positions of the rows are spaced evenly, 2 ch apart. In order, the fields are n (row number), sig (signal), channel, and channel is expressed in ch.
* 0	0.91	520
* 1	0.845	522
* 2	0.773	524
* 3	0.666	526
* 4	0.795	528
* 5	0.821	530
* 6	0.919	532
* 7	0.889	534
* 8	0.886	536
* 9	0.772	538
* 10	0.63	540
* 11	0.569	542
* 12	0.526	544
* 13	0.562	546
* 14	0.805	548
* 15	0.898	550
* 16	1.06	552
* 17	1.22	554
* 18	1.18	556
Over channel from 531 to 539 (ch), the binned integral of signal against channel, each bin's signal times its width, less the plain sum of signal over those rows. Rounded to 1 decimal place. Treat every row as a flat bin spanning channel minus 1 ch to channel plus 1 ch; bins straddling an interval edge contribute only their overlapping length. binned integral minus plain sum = 3.5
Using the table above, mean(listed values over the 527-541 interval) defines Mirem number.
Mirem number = 0.82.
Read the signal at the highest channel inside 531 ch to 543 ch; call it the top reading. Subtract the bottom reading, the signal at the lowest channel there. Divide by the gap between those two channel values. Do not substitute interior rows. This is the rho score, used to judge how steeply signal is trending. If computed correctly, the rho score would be -0.035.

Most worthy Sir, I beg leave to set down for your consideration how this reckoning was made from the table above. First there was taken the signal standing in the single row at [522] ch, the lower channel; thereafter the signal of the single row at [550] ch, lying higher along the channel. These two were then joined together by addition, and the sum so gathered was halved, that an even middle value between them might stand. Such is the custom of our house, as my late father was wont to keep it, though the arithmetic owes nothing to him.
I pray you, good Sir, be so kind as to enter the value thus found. 0.87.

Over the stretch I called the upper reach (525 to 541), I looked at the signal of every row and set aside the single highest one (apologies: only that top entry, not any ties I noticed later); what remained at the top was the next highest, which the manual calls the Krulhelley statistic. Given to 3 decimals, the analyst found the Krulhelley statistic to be 0.889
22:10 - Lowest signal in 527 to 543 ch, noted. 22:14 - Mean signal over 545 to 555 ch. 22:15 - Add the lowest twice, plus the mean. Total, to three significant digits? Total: 2.05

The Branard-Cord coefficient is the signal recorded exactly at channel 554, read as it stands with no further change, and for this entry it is 1.22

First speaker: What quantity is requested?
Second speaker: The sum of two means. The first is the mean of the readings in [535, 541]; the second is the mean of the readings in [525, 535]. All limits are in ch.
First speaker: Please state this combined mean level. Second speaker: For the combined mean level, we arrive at 1.58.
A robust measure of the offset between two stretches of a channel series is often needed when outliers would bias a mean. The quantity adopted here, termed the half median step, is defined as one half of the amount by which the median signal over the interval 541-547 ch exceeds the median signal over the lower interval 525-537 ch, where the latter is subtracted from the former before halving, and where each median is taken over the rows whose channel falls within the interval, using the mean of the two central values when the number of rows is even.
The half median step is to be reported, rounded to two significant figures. -0.15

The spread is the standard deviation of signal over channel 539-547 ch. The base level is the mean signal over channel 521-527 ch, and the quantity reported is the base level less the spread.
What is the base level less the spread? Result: 0.72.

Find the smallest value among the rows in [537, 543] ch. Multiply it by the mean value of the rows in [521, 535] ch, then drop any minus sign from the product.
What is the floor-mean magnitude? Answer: 0.464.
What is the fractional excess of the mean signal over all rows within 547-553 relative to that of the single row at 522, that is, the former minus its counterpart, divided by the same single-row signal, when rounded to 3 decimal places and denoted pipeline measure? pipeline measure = 0.090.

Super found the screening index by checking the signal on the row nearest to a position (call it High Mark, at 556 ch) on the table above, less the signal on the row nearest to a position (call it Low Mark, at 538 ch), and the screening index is 0.41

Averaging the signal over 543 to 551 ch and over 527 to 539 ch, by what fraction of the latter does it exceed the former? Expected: 0.18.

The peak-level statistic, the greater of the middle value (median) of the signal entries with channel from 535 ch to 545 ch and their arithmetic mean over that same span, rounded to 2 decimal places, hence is 0.68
